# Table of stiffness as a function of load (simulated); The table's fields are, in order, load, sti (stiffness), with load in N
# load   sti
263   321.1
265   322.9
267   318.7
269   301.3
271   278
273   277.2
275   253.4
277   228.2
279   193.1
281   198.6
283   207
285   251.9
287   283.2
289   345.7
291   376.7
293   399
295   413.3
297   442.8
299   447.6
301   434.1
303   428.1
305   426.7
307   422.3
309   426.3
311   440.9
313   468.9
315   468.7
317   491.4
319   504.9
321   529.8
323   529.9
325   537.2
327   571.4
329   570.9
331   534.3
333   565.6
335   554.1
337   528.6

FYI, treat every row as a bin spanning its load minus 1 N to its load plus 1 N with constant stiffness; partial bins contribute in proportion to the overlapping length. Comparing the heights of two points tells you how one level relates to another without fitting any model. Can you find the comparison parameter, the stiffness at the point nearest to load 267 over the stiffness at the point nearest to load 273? 1.1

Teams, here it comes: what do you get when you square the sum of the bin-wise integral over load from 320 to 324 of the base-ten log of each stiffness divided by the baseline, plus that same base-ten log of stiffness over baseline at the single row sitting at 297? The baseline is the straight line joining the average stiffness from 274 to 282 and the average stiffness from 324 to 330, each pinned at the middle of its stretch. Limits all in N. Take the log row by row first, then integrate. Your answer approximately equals 0.014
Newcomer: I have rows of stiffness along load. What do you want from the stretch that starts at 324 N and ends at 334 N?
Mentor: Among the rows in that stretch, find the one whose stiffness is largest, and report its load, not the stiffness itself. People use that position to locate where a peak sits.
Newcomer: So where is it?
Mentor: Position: 327 N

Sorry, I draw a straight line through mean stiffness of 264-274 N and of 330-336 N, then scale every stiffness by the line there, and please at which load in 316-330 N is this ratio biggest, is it 327 N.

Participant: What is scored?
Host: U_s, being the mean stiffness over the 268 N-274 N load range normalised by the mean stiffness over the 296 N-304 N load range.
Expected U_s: 0.65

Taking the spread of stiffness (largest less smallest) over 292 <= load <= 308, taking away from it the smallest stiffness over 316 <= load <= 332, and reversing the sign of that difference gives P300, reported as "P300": 443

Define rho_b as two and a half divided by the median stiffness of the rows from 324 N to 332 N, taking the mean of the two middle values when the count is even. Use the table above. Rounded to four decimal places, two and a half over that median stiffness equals 0.0045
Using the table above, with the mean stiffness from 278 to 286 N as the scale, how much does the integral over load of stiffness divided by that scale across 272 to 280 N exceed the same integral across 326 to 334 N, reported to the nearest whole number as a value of -12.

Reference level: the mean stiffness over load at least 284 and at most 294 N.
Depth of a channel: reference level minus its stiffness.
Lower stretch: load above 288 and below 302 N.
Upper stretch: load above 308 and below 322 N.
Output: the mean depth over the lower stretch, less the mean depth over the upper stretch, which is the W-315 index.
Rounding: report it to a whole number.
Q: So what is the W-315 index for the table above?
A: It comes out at 67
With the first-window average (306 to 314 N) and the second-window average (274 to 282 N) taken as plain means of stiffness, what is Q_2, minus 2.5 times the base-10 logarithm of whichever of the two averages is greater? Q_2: -6.61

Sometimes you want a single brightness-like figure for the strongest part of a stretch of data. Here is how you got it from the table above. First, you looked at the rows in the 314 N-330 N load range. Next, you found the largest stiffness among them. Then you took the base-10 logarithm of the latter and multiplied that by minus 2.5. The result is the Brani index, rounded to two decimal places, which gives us -6.89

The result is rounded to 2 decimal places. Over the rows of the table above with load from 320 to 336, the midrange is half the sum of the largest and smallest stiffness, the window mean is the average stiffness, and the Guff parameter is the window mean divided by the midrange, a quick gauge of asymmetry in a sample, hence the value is 1.00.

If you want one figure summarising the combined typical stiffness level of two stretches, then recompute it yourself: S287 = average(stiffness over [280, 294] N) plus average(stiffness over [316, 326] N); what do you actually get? 813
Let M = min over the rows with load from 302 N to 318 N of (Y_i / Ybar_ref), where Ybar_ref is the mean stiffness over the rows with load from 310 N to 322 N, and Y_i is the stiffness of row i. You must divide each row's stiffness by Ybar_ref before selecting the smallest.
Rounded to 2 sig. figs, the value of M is 0.87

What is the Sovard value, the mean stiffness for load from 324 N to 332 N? 553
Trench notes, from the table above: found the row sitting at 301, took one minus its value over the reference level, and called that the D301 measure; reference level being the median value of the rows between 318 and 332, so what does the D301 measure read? 0.2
